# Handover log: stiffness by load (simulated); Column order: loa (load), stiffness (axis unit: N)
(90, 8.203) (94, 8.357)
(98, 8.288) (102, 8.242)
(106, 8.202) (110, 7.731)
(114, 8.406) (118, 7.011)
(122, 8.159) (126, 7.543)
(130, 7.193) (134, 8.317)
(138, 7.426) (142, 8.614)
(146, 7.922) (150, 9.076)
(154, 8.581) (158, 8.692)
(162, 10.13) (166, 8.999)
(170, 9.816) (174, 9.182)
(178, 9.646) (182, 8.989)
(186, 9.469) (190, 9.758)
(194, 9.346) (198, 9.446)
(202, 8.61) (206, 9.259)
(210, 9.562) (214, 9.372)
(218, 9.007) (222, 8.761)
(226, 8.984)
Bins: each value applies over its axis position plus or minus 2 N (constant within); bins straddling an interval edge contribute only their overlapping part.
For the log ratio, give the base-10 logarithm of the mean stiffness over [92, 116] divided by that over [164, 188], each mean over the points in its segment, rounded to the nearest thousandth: -0.057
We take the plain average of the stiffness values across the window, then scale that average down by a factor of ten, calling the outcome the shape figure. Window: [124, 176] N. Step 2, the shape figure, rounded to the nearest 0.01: 0.86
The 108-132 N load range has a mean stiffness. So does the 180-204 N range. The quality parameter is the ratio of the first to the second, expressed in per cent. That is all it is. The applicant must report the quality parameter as 83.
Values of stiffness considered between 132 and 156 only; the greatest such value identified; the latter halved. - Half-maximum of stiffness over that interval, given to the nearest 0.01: 4.54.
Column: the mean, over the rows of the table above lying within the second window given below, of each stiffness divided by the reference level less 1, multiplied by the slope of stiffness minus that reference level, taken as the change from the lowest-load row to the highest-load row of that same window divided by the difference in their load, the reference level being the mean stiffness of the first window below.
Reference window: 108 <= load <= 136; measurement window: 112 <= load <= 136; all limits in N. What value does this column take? 0.000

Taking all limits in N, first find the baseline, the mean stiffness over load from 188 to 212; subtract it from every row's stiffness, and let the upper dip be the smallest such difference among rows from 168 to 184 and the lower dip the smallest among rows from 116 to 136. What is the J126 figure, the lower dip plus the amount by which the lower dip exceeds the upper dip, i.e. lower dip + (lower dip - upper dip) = -4.3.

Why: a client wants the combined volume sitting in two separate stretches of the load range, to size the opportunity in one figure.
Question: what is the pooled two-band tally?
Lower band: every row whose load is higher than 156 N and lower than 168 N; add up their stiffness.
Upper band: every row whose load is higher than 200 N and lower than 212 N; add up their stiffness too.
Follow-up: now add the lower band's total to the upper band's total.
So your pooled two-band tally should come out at 55.3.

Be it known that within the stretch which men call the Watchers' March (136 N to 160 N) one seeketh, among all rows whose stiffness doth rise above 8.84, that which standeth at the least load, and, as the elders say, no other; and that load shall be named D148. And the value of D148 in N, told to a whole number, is 150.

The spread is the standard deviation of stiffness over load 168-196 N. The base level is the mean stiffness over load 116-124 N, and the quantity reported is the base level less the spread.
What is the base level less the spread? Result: 7.3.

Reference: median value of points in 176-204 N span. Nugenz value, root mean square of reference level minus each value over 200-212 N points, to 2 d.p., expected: 0.50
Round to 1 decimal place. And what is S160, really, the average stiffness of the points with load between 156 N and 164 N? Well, 9.4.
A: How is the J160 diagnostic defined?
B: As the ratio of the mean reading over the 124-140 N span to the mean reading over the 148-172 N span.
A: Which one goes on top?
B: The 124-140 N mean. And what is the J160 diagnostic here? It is 0.827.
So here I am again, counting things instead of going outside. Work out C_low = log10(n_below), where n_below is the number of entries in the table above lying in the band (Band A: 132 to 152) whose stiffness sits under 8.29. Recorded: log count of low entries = 0.3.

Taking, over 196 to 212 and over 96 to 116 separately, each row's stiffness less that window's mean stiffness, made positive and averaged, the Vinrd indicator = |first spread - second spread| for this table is 0.13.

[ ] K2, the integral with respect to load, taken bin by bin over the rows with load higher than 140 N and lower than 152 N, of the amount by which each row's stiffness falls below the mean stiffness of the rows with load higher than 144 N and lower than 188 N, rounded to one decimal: 7.2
